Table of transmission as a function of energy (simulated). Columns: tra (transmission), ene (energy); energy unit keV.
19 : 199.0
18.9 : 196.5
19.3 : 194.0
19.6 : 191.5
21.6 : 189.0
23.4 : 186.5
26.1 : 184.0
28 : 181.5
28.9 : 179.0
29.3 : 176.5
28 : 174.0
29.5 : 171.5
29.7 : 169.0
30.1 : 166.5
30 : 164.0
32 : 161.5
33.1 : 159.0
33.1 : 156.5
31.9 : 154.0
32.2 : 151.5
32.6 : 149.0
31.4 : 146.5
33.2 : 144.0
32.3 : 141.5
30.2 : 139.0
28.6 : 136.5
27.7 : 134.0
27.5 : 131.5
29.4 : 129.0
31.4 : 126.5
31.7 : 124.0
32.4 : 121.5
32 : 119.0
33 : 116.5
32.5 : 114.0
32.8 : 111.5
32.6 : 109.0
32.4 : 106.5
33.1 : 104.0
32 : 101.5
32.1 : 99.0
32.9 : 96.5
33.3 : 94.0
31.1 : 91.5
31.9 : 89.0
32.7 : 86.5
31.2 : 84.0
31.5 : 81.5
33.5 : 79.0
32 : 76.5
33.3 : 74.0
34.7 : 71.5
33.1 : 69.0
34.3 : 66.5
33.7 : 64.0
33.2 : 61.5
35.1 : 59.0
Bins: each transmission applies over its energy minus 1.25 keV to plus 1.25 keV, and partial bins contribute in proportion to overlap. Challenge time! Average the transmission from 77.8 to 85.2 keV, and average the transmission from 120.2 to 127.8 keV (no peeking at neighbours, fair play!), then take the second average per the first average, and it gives 0.99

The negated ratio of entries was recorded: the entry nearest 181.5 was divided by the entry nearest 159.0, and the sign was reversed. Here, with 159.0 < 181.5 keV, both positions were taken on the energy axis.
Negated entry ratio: -0.85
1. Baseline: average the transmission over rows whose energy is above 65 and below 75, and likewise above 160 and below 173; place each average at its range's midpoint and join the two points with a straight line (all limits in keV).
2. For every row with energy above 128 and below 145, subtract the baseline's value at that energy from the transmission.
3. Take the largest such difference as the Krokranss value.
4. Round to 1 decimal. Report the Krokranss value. 2.1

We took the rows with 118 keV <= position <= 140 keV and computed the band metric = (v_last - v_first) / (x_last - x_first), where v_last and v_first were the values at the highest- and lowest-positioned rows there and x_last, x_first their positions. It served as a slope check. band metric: -0.09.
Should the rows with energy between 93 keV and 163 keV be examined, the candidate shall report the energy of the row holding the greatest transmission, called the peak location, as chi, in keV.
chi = 94.0 keV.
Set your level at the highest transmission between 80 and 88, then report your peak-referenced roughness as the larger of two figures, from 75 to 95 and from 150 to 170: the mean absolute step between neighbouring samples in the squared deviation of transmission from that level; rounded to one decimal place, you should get 1.5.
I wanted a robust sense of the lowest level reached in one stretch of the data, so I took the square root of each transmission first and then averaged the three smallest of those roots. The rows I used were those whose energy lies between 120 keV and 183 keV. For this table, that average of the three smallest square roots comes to 5.27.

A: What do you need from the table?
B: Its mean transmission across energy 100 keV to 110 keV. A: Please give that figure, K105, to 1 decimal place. 32.5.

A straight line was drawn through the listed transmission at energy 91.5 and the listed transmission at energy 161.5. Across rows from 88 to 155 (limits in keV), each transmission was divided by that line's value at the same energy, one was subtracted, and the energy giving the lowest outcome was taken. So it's 131.5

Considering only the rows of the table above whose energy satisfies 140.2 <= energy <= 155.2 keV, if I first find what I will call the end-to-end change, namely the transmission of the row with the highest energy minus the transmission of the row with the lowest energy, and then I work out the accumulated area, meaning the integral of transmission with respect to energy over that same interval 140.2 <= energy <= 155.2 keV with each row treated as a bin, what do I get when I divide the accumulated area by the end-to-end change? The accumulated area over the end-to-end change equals -1210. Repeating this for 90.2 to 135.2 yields -419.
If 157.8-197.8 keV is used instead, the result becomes -75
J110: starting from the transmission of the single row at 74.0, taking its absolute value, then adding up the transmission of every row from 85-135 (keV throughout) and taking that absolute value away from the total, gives 601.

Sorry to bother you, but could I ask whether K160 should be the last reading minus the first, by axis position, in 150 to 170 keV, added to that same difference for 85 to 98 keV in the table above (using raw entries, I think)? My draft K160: -2.3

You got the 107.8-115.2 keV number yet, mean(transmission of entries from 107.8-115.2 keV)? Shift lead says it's 32.6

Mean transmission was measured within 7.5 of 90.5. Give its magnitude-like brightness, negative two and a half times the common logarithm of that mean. -3.77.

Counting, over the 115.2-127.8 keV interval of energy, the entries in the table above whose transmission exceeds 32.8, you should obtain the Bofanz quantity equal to 1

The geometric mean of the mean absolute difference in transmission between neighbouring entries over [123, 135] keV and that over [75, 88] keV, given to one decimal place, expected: 1.2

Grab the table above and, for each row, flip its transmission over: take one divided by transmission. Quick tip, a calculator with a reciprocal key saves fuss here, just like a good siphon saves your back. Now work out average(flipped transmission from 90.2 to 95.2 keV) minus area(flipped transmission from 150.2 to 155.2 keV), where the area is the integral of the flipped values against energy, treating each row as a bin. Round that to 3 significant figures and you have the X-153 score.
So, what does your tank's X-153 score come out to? -0.125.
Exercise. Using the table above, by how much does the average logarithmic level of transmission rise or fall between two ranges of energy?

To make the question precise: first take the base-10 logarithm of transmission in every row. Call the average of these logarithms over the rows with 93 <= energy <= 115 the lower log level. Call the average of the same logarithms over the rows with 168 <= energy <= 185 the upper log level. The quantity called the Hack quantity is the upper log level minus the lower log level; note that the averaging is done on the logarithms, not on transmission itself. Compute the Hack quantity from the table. -0.059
